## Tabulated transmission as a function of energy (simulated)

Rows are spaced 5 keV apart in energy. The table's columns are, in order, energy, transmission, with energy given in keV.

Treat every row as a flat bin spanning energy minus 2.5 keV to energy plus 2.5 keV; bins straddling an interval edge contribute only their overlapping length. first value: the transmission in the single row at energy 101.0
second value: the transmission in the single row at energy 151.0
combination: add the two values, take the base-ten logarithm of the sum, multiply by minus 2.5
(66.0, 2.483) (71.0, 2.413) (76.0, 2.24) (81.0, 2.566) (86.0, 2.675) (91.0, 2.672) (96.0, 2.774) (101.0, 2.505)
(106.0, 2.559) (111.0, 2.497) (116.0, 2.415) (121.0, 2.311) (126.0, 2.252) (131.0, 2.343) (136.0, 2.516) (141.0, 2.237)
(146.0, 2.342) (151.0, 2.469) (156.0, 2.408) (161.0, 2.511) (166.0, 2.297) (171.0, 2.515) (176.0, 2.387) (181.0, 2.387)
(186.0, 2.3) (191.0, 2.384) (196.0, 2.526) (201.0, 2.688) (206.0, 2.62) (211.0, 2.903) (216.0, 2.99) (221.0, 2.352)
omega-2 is -1.742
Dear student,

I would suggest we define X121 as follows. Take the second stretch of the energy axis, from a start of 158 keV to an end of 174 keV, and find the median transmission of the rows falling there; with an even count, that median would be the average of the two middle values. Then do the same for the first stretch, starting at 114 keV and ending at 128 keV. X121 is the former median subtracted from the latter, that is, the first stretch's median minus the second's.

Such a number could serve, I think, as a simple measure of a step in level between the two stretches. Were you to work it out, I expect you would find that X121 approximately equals -0.2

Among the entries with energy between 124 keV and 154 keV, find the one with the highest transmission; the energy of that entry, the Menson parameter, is 136.0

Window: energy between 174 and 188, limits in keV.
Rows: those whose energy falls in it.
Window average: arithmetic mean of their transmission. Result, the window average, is 2.36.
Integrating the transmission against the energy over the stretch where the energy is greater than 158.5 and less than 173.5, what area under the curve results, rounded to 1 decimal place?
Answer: 36.6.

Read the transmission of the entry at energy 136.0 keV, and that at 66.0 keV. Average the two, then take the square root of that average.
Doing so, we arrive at 1.58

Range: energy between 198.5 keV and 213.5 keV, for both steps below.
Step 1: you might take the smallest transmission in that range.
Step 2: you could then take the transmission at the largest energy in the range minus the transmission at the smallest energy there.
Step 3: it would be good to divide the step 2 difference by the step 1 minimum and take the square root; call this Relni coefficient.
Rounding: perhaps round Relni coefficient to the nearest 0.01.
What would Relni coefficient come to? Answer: 0.29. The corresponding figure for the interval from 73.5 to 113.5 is 0.34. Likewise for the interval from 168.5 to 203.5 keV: 0.27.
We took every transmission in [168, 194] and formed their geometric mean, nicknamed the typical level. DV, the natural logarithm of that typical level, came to 0.87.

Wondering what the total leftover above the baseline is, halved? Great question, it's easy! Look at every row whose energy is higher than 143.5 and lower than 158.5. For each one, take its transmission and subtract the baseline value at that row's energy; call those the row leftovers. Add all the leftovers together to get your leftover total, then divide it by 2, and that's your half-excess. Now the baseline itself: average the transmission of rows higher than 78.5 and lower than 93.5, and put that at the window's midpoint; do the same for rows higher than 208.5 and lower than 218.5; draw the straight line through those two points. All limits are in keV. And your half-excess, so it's -0.6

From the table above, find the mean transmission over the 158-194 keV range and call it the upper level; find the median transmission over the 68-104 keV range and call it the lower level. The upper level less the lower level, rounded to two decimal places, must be -0.17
